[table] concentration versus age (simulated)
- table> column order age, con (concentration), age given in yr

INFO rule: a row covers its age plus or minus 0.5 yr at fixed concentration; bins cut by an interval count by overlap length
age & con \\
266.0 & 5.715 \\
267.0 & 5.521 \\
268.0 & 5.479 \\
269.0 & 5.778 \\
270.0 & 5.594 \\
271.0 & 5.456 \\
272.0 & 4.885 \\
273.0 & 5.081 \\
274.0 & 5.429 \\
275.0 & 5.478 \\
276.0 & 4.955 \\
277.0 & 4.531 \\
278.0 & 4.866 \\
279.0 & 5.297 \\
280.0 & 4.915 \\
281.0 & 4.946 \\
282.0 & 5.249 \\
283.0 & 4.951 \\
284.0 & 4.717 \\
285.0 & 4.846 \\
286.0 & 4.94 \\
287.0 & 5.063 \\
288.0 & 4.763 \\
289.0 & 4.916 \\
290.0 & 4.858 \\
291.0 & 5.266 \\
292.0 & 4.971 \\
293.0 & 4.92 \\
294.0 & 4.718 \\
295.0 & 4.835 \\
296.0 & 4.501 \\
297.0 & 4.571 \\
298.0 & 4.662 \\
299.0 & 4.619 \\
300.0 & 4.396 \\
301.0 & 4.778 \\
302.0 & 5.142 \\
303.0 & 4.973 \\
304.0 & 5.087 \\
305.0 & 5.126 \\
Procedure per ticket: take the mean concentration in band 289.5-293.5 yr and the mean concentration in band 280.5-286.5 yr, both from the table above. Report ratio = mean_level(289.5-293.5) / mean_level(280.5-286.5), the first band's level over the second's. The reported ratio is 1.01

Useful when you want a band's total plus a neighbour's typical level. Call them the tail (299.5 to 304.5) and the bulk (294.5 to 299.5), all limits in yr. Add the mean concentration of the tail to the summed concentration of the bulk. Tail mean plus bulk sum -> 28.1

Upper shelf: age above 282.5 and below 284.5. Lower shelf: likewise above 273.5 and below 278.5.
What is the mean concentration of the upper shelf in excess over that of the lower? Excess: -0.22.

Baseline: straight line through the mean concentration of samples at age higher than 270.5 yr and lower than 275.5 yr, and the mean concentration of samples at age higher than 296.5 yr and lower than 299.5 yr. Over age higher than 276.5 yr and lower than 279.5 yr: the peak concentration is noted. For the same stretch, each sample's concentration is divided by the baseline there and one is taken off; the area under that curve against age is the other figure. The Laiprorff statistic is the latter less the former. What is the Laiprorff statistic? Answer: -5.44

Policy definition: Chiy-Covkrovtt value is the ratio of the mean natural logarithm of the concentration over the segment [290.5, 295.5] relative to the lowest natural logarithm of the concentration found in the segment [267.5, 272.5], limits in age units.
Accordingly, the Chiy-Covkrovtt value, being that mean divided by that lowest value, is 1.007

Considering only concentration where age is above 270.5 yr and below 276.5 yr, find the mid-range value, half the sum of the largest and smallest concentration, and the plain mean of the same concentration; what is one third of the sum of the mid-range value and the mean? 3.47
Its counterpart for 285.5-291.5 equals 3.33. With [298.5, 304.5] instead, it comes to 3.20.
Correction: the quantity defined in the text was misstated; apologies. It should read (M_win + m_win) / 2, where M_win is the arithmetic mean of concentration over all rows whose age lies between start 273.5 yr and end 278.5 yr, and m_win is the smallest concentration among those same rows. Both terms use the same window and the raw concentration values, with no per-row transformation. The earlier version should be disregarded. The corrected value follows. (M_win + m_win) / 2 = 4.79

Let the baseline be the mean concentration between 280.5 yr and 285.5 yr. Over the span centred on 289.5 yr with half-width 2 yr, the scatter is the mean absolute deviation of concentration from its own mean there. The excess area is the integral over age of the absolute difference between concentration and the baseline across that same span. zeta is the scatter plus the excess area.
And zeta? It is 0.8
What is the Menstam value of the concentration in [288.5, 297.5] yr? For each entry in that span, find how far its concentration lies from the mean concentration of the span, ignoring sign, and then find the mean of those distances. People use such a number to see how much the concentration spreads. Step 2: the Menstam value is 0.16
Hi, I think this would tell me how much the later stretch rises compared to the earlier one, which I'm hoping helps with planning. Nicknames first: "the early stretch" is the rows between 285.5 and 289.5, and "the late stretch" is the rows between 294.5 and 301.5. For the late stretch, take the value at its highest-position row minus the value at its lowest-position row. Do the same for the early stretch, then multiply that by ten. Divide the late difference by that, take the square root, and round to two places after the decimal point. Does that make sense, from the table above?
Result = 0.49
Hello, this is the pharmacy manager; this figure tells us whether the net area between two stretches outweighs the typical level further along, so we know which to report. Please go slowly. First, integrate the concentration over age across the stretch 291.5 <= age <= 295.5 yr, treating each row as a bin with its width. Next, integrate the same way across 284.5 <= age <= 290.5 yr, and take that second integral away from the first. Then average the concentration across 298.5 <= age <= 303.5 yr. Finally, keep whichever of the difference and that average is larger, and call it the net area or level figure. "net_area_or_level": 4.8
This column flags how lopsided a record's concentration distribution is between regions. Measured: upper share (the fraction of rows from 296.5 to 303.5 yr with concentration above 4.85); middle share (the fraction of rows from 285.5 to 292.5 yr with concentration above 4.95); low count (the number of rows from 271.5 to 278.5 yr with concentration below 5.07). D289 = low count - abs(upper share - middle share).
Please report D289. 3.9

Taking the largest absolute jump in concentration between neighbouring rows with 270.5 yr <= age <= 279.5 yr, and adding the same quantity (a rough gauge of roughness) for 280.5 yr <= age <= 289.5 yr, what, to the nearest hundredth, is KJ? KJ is 0.87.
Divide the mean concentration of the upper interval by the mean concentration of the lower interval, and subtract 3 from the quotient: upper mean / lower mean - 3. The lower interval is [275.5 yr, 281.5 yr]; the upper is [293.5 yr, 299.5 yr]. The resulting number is -2.05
